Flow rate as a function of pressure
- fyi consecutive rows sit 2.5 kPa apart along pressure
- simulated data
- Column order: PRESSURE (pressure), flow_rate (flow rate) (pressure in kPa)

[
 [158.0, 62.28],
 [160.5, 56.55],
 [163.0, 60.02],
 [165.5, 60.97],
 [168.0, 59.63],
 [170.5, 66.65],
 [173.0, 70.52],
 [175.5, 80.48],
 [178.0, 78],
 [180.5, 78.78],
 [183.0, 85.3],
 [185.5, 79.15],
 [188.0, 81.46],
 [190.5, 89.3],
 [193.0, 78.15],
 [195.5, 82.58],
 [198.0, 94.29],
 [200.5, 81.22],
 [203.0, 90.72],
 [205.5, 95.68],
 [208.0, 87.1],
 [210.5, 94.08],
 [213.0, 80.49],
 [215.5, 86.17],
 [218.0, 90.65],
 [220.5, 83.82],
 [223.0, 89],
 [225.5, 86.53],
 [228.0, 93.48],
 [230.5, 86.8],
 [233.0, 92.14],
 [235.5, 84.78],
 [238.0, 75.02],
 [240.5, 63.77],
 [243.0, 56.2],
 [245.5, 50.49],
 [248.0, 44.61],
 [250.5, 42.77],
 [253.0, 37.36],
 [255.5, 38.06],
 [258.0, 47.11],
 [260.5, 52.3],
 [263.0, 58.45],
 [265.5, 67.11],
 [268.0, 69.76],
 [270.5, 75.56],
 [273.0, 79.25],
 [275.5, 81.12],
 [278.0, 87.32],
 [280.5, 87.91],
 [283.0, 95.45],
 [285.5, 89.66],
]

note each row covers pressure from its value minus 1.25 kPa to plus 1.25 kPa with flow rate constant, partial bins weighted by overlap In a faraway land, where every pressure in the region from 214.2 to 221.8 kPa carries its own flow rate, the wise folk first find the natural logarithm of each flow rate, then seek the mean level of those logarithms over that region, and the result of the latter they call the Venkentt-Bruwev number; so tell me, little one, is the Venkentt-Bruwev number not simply 4.5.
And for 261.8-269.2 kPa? 4.2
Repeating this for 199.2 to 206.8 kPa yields 4.5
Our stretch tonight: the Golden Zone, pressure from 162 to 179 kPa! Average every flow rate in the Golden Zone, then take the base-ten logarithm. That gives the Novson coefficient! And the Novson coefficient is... 1.83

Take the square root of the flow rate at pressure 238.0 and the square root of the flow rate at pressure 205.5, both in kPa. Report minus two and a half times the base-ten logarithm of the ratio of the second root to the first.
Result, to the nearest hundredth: -0.13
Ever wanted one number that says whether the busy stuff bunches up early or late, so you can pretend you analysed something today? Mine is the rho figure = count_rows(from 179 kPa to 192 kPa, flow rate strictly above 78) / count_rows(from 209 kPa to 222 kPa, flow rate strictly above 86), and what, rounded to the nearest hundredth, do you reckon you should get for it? 1.67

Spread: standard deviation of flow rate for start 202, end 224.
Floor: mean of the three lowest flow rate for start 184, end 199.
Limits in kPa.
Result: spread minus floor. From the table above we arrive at -75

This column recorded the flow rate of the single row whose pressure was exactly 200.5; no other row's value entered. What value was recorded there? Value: 81.22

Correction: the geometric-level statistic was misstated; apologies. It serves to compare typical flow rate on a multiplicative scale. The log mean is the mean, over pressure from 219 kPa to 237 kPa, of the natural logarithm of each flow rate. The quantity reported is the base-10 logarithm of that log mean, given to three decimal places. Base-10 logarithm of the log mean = 0.651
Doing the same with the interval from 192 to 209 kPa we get 0.650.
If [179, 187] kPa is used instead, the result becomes 0.643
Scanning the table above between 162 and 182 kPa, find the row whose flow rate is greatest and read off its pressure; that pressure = 175.5 kPa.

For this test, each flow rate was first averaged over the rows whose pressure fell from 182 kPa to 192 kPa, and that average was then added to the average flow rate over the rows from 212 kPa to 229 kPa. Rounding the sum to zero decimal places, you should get 171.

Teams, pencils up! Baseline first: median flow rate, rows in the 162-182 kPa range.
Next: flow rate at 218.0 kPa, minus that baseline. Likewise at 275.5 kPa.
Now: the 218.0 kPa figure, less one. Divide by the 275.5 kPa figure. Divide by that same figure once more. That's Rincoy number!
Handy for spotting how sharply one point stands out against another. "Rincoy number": 0.13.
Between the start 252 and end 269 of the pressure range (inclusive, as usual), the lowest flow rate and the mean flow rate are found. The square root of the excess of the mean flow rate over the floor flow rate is 3.9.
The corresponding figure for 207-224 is 2.6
